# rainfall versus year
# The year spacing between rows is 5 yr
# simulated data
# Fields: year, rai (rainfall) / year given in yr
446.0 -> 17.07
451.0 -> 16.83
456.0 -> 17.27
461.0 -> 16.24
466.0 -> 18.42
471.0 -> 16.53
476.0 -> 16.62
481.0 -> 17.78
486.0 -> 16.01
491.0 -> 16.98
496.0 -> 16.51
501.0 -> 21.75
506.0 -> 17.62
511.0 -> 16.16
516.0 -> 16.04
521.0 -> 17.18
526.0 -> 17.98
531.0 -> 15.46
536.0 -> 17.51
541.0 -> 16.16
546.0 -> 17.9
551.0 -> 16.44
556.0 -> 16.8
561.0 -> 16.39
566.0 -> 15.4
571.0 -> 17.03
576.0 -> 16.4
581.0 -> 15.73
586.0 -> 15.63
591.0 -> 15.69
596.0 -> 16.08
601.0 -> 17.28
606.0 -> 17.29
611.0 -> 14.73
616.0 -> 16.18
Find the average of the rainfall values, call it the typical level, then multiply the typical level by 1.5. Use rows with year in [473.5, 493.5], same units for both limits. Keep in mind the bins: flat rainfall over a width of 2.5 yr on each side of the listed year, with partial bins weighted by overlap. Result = 25.3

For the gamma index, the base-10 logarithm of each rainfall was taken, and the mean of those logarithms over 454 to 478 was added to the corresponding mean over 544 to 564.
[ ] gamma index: 2.46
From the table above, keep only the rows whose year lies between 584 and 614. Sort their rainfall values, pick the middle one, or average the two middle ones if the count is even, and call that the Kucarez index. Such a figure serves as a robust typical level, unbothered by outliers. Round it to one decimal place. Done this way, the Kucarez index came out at 15.9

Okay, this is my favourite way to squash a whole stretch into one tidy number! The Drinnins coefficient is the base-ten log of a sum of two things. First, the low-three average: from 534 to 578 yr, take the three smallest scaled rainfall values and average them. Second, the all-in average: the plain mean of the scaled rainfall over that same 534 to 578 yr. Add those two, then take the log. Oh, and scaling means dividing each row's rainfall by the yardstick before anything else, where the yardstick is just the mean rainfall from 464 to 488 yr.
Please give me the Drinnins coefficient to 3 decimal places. 0.282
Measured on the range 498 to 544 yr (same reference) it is 0.289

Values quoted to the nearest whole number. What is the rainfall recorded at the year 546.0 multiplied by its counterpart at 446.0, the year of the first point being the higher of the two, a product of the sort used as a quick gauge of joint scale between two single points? 306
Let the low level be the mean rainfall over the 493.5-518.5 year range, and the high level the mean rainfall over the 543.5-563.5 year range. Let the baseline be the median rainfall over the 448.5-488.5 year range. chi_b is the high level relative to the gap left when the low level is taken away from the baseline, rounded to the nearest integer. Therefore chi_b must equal -19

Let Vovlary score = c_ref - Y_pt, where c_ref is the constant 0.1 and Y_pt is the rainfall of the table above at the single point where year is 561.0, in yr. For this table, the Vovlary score -16.3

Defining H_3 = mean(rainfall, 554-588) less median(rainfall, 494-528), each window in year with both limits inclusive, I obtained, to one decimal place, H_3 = -1.0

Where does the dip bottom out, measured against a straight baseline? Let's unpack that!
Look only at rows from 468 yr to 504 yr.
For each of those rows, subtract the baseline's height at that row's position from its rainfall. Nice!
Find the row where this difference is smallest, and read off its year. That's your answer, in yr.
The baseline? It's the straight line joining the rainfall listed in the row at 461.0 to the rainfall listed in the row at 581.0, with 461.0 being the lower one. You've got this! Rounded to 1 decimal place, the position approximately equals 486.0 yr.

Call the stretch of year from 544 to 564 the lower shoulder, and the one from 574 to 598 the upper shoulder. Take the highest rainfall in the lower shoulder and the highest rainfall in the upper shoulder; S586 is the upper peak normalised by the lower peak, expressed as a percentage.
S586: 92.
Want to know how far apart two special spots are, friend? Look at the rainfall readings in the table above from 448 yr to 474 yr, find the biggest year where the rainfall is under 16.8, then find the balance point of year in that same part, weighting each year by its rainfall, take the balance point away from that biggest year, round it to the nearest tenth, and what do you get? 10.0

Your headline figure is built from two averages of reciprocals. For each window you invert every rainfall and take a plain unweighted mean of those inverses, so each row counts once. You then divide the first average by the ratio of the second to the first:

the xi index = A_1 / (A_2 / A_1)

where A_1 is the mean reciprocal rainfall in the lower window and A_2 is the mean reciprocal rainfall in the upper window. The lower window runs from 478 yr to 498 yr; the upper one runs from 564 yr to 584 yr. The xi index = 0.0571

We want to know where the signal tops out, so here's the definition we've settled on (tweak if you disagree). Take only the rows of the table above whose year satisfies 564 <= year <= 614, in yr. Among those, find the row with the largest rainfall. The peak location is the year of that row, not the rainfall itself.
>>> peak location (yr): 606.0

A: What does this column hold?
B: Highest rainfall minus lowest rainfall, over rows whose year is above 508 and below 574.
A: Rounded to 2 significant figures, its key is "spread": 2.6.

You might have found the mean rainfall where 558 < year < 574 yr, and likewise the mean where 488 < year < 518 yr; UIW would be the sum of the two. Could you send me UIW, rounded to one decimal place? 33.8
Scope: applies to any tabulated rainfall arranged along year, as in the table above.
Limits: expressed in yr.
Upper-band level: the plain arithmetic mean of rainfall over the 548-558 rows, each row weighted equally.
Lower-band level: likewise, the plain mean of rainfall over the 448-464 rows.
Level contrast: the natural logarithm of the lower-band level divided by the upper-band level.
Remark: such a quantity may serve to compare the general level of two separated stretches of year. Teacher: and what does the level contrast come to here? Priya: 0.010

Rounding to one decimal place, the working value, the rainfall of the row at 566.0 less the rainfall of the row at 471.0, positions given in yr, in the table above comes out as -1.1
